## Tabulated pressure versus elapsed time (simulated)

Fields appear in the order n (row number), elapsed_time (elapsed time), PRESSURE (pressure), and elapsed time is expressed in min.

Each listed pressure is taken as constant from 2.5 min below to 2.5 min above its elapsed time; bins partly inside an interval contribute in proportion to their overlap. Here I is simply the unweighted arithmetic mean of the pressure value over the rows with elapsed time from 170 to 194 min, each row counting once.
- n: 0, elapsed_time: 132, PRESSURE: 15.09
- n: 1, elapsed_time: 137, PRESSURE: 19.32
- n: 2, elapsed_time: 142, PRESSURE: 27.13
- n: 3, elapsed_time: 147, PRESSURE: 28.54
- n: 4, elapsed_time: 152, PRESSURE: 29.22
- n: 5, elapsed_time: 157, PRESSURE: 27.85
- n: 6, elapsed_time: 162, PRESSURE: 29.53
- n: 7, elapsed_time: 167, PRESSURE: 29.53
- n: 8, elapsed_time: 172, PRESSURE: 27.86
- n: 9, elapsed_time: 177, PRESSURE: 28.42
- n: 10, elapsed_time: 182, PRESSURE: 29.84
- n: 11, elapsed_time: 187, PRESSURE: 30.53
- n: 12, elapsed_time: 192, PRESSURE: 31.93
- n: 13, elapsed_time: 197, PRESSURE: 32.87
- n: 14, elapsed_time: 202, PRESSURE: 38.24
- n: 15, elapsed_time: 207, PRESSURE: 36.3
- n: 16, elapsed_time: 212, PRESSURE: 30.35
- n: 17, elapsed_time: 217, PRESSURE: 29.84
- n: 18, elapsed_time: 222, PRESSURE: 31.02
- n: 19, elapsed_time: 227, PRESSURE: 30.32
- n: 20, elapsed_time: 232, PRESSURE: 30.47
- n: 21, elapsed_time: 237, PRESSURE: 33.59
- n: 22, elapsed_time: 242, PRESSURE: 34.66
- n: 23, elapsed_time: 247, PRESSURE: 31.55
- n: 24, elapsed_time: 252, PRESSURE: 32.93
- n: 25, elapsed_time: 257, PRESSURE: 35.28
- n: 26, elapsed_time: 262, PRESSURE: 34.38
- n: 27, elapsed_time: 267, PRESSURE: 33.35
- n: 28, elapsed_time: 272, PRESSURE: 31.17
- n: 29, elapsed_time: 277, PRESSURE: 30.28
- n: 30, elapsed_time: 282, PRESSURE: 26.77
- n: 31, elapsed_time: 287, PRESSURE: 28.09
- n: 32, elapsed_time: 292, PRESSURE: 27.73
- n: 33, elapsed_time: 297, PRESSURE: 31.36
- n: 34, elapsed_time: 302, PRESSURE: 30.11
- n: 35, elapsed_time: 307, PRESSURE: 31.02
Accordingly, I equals 29.7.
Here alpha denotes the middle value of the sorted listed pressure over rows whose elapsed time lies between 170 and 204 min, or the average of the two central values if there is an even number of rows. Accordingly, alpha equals 30.5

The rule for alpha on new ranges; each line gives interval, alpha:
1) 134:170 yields 28.5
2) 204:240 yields 30.5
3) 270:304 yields 30.1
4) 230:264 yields 33.6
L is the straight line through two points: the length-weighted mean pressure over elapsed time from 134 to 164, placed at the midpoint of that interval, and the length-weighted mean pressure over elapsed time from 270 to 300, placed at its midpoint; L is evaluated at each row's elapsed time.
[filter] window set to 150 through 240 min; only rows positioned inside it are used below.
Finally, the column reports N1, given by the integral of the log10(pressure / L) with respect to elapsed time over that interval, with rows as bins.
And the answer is 4.5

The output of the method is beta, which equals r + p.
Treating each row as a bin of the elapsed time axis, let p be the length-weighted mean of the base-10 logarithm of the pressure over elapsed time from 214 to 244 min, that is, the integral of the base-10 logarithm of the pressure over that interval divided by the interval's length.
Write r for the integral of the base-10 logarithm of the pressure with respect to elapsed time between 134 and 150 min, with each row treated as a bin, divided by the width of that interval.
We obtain 2.886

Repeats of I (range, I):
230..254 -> 32.6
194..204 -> 35.6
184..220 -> 32.9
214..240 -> 31.0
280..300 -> 28.5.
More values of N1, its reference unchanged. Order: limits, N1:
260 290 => 0.6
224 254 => 1.6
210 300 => 3.3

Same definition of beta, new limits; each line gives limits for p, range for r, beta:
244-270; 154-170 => 2.986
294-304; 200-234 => 2.993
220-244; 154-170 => 2.966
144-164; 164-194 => 2.930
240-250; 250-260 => 3.052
